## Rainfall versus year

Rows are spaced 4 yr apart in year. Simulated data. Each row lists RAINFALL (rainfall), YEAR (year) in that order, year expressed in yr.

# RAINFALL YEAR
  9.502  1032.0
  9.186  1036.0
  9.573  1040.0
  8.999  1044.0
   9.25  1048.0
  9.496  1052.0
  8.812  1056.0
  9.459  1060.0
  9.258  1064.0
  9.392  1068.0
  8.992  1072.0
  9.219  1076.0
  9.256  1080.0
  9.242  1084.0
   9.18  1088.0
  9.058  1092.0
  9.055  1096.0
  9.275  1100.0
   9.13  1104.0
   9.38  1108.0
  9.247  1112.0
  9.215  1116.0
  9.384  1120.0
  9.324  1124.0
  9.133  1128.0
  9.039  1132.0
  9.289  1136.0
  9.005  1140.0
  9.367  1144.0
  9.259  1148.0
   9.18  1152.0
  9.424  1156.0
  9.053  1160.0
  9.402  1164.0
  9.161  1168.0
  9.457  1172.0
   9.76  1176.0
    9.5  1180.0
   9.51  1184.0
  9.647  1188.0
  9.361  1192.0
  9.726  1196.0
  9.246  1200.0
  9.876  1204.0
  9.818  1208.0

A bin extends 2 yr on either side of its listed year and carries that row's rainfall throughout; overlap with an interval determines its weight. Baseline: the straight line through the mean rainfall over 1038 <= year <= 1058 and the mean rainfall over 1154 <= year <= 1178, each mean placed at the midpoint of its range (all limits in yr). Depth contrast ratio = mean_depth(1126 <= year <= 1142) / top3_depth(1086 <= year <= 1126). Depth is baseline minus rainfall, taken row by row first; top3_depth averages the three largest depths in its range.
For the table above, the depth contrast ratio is 1.1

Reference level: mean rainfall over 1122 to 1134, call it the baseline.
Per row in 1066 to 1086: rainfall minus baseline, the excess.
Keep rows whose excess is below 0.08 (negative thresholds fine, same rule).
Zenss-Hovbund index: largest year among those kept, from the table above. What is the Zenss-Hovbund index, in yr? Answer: 1084.0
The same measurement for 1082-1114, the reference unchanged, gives 1104.0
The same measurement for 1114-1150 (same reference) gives 1140.0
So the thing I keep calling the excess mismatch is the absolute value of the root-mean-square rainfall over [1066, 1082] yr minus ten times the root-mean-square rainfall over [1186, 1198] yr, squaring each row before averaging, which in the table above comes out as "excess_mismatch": 86.6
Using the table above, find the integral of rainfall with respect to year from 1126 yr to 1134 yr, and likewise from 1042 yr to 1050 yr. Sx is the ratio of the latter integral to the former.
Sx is 1.00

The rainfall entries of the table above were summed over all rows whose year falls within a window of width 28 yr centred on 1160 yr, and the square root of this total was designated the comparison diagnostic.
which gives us 8.06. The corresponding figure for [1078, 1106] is 8.01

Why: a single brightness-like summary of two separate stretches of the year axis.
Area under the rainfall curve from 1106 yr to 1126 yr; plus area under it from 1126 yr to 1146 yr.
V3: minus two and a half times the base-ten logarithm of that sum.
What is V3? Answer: -6.419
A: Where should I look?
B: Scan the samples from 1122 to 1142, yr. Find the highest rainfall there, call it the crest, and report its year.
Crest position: 1124.0 yr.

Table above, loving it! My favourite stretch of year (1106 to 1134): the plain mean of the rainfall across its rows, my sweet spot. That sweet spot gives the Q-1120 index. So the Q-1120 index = 9.25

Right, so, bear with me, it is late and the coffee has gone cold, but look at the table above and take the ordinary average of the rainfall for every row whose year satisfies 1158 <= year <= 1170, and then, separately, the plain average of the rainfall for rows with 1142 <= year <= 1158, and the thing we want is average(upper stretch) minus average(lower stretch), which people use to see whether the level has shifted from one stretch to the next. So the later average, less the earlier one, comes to -0.10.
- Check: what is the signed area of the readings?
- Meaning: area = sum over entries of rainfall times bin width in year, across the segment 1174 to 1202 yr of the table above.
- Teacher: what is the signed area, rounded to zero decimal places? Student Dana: 267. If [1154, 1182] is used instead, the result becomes 263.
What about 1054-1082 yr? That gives 258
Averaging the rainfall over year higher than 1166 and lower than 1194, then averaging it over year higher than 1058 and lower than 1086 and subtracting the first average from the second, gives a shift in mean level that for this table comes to -0.23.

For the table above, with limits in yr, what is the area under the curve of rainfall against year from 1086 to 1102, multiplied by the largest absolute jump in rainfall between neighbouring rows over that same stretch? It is 32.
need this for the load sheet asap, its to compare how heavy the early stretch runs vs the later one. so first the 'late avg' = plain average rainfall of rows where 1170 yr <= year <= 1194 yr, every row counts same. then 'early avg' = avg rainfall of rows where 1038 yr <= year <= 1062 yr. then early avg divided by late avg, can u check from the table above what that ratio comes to 0.97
